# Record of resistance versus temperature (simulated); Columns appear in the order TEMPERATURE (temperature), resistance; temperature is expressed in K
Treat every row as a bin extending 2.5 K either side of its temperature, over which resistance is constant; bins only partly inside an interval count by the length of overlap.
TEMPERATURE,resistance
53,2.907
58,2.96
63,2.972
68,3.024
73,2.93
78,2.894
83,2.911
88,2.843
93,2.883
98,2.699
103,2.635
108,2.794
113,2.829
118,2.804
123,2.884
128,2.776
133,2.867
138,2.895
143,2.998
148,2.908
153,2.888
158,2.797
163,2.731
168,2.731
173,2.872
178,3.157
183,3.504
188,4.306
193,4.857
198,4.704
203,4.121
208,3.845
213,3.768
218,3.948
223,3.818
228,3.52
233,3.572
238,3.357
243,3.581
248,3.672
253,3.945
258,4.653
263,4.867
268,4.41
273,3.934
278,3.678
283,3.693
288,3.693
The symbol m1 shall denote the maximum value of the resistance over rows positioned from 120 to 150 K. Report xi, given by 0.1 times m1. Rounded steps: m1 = 2.998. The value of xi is 0.300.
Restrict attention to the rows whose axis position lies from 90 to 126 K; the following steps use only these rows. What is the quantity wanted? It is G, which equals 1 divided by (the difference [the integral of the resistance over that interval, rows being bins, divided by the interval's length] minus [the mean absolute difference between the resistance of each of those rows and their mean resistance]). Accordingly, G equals 0.37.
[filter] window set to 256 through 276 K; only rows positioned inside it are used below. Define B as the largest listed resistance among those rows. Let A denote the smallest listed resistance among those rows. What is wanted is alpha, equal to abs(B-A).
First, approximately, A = 3.934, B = 4.867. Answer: 0.9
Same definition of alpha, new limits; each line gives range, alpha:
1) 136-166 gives 0.3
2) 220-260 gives 1.3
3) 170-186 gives 0.6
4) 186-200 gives 0.6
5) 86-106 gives 0.2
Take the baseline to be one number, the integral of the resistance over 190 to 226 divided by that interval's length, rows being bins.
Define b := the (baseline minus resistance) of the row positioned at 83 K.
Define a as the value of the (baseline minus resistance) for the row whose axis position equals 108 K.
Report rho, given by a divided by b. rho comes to 1.1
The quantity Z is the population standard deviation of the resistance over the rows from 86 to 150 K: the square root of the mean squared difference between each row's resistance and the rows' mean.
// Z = 0.090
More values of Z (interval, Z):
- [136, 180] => 0.126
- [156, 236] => 0.647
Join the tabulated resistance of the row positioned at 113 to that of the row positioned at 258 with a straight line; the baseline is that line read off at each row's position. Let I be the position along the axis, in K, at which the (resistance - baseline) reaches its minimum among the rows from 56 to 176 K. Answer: 168 K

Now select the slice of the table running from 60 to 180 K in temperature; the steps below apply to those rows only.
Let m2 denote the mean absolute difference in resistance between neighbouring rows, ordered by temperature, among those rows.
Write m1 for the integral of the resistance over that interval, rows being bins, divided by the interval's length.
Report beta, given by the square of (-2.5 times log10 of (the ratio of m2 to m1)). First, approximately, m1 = 2.9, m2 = 0.08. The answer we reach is 15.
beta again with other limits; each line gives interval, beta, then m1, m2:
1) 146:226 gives 8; 3.6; 0.25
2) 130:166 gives 17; 2.9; 0.07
